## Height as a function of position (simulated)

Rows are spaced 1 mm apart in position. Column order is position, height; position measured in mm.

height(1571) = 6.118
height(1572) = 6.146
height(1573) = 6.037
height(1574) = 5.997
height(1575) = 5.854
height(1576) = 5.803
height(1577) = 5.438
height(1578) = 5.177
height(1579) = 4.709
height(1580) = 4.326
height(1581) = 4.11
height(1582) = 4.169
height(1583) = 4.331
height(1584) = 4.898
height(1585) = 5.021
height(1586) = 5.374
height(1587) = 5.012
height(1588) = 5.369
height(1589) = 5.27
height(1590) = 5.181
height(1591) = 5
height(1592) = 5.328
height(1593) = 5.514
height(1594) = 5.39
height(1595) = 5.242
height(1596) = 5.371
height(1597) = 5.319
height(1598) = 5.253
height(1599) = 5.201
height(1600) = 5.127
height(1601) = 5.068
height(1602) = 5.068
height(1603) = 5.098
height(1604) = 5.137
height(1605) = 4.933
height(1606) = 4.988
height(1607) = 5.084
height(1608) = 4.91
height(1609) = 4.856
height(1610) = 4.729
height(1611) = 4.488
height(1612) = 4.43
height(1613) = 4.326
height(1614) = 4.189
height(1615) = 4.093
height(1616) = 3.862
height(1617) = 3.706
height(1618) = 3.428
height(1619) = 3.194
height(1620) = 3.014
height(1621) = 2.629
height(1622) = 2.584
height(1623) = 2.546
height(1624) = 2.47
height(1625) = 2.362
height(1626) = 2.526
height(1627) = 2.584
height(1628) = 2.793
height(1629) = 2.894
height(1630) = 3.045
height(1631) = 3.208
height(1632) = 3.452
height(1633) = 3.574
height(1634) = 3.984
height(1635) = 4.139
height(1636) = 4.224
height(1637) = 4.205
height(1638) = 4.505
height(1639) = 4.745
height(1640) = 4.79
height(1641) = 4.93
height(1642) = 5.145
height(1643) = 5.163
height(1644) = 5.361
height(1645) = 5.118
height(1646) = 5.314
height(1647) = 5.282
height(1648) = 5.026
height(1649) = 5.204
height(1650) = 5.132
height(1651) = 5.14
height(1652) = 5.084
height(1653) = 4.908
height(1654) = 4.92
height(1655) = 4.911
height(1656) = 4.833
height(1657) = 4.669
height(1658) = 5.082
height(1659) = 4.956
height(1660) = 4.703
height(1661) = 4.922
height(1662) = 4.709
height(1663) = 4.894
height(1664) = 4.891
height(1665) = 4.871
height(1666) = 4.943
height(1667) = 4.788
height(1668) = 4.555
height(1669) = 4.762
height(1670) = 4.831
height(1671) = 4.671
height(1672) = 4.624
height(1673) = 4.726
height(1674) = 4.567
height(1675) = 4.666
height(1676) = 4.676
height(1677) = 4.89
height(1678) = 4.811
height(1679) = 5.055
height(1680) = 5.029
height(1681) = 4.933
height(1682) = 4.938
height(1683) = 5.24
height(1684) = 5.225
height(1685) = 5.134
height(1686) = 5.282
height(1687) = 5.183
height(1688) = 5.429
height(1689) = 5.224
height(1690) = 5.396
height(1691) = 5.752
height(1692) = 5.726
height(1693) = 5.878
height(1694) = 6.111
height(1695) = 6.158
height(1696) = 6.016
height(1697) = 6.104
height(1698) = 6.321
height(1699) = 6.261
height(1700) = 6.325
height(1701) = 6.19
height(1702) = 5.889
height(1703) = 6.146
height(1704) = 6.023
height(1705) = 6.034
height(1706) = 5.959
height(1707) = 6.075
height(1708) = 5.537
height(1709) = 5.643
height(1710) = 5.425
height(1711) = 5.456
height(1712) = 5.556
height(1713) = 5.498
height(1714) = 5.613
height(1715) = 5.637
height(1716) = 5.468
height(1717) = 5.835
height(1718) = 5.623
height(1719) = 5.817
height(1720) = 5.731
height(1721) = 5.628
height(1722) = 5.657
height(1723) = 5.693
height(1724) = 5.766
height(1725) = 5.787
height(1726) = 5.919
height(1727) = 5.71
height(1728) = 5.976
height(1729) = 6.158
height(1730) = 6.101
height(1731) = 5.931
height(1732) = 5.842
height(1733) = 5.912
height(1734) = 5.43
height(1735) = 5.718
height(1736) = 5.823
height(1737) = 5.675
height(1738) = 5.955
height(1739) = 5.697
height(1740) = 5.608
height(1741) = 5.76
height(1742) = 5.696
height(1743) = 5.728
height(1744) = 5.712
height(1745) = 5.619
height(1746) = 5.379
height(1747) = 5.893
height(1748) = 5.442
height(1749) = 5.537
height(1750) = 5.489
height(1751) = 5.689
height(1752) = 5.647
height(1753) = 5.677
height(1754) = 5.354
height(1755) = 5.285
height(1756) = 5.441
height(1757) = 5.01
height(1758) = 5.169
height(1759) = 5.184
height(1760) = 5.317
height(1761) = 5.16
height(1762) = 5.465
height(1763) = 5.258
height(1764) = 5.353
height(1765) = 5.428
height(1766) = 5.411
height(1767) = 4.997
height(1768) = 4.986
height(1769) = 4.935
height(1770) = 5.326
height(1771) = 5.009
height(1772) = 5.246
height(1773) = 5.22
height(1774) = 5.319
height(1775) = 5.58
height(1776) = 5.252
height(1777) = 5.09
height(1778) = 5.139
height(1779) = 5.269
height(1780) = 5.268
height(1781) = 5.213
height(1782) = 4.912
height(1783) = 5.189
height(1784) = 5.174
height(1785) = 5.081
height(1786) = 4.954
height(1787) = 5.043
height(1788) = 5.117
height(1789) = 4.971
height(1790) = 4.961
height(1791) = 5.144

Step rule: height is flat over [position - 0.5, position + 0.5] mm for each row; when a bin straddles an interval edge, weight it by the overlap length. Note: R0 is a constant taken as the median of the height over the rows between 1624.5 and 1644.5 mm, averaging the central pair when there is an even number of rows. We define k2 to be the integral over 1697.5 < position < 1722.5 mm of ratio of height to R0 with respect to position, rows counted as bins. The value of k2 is 36 mm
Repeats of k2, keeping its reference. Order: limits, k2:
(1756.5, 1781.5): 32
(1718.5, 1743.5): 36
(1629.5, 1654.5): 28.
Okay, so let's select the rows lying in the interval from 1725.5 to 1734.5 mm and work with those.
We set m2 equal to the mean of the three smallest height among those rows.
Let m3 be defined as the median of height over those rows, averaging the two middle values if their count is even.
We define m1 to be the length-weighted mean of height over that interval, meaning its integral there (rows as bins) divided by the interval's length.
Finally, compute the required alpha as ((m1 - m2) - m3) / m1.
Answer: -0.967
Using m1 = 5.9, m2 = 5.7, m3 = 5.9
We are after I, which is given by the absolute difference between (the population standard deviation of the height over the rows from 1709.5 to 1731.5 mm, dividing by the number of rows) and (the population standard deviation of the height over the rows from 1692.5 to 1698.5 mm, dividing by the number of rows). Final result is 0.06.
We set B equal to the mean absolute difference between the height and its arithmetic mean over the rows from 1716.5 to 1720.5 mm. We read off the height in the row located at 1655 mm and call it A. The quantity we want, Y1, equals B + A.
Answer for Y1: 5.0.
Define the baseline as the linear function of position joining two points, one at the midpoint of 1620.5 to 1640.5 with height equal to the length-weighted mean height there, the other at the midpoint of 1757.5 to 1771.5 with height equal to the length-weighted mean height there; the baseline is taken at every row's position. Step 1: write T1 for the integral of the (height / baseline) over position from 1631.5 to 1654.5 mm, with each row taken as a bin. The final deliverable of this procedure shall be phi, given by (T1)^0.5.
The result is 5.56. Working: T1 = 30.9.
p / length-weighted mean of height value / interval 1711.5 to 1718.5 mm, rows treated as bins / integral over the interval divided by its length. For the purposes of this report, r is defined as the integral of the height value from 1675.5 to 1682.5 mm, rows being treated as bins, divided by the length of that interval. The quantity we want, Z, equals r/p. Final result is 0.88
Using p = 5.6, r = 4.9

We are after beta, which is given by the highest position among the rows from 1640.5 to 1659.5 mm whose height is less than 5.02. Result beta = 1659 mm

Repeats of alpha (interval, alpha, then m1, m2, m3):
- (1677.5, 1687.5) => -0.965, 5.1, 4.9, 5.1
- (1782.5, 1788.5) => -0.988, 5.1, 5.0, 5.1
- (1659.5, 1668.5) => -0.981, 4.8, 4.7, 4.9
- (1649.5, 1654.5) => -0.996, 5.0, 5.0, 5.1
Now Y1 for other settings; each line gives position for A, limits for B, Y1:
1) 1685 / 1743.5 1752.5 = 5.3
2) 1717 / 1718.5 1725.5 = 5.9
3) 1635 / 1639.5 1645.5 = 4.3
